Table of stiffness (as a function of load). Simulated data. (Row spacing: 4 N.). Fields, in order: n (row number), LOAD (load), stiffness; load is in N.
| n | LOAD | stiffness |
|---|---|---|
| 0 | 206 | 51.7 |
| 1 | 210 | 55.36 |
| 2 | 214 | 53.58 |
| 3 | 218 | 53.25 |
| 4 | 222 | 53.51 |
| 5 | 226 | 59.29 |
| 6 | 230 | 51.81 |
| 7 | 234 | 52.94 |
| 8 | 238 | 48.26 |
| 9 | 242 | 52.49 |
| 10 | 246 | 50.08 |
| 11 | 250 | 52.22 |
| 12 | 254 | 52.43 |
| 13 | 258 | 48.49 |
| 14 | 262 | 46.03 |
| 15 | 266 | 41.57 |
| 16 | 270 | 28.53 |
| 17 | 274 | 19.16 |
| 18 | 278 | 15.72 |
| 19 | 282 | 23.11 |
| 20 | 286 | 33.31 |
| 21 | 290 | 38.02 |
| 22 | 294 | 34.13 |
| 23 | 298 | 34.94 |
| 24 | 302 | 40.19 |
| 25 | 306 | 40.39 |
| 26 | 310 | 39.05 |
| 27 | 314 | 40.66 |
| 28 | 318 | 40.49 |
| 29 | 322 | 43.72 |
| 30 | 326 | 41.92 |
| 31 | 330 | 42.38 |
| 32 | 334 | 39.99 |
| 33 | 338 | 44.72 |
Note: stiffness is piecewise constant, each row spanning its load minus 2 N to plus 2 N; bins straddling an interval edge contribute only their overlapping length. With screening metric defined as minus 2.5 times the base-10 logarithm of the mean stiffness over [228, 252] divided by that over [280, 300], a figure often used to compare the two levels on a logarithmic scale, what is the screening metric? -0.49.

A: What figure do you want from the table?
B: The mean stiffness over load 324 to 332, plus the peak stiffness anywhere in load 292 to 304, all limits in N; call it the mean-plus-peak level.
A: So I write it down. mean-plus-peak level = 82.3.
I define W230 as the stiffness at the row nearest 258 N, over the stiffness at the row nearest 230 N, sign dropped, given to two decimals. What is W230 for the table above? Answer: 0.94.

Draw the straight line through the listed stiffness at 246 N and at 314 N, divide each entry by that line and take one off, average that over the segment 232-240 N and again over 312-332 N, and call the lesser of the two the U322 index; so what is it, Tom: -0.02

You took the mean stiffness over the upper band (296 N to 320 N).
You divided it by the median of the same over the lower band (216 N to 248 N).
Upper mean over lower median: 0.75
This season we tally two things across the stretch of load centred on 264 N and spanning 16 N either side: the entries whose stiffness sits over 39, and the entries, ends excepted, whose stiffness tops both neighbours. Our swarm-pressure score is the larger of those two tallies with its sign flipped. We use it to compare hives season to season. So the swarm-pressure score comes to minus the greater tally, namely -5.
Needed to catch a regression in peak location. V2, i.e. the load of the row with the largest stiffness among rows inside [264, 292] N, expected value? 266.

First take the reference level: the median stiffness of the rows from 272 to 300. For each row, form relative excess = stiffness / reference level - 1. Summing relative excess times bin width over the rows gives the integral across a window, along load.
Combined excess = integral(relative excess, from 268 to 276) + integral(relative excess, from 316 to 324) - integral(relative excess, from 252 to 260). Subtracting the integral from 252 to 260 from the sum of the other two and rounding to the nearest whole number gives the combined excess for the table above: -4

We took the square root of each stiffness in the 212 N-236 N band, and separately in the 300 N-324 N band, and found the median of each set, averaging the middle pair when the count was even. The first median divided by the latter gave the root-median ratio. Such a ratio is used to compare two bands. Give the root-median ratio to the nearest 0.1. 1.1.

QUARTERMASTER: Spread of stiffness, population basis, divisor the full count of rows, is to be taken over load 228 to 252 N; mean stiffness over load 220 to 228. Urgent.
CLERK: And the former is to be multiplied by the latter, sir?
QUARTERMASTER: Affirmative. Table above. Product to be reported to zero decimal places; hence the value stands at 92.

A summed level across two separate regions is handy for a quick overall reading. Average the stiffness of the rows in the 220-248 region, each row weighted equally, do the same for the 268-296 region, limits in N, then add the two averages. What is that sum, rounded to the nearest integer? 80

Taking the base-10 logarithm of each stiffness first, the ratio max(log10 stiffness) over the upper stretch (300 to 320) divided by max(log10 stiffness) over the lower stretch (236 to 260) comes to 0.94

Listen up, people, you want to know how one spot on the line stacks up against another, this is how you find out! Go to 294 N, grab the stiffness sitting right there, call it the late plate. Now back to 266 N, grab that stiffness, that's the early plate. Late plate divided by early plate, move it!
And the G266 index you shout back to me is 0.82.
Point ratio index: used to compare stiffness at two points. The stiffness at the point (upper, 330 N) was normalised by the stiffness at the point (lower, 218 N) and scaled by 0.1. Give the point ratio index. 0.0796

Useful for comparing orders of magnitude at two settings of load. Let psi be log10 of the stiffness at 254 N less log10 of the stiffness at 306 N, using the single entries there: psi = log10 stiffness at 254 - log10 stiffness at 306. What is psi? 0.11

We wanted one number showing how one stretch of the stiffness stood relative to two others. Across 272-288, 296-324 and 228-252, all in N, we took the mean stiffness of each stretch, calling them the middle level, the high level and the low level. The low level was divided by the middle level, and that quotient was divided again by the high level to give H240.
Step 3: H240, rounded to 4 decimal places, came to 0.0563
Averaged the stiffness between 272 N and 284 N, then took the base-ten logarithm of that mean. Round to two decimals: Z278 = 1.29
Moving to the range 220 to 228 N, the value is 1.75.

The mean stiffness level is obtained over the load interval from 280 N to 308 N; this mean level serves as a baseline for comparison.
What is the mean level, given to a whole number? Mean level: 35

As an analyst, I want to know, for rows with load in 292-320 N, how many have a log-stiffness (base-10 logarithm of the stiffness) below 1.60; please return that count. 3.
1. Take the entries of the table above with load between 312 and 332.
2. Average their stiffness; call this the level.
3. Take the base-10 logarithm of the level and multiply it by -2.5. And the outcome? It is -4.05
